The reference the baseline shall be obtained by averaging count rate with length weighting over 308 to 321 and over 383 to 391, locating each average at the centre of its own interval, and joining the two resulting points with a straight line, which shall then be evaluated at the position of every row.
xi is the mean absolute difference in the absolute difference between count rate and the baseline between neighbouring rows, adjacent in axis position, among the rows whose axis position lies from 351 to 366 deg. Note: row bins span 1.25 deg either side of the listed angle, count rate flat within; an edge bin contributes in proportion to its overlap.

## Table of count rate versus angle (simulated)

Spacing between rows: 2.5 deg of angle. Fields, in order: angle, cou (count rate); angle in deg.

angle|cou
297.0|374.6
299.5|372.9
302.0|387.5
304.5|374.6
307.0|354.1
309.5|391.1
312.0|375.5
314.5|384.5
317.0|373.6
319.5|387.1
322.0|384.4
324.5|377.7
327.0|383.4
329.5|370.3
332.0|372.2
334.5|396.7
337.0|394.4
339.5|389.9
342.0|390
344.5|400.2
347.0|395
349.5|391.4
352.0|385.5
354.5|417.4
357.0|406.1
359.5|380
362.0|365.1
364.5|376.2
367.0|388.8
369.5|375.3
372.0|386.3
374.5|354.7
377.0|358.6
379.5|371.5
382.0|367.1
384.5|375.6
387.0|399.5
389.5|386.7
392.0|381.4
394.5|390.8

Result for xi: 17.2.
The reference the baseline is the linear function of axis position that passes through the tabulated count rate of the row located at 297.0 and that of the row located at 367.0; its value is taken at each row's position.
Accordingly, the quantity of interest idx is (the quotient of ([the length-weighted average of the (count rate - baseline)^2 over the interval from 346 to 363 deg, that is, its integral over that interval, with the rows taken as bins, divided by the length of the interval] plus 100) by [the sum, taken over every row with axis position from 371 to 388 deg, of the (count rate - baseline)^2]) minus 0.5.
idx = -0.39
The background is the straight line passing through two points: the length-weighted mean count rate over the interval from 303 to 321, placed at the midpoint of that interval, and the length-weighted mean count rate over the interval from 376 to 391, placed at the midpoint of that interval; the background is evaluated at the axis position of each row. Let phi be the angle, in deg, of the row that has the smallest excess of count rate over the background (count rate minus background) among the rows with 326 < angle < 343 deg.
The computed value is 329.5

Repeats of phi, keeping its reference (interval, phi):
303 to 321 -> 307.0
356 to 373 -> 362.0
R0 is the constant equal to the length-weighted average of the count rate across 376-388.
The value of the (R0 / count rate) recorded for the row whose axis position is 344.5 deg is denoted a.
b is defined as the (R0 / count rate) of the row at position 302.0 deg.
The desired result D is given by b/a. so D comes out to 1.03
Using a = 0.94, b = 0.966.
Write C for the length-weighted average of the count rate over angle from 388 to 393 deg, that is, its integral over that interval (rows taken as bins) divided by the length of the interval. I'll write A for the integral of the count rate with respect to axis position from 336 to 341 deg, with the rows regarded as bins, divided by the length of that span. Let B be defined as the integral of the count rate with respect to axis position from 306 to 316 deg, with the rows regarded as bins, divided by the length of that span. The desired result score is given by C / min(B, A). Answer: 1.02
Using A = 392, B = 377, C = 385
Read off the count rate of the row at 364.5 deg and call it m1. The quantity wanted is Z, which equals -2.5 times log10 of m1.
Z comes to -6.44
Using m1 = 376.2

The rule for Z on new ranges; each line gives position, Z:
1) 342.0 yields -6.48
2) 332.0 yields -6.43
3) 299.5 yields -6.43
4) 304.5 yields -6.43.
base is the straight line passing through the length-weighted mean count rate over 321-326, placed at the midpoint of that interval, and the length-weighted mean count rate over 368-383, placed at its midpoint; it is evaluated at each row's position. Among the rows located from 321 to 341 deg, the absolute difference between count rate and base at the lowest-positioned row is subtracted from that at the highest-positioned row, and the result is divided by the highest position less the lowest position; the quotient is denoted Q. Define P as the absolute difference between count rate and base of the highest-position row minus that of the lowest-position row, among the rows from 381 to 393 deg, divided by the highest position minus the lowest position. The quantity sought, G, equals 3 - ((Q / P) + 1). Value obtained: 1.6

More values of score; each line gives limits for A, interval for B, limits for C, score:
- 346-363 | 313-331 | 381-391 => 1.01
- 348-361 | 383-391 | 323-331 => 0.98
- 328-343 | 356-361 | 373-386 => 0.95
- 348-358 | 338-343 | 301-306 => 0.97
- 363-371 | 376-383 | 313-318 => 1.04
